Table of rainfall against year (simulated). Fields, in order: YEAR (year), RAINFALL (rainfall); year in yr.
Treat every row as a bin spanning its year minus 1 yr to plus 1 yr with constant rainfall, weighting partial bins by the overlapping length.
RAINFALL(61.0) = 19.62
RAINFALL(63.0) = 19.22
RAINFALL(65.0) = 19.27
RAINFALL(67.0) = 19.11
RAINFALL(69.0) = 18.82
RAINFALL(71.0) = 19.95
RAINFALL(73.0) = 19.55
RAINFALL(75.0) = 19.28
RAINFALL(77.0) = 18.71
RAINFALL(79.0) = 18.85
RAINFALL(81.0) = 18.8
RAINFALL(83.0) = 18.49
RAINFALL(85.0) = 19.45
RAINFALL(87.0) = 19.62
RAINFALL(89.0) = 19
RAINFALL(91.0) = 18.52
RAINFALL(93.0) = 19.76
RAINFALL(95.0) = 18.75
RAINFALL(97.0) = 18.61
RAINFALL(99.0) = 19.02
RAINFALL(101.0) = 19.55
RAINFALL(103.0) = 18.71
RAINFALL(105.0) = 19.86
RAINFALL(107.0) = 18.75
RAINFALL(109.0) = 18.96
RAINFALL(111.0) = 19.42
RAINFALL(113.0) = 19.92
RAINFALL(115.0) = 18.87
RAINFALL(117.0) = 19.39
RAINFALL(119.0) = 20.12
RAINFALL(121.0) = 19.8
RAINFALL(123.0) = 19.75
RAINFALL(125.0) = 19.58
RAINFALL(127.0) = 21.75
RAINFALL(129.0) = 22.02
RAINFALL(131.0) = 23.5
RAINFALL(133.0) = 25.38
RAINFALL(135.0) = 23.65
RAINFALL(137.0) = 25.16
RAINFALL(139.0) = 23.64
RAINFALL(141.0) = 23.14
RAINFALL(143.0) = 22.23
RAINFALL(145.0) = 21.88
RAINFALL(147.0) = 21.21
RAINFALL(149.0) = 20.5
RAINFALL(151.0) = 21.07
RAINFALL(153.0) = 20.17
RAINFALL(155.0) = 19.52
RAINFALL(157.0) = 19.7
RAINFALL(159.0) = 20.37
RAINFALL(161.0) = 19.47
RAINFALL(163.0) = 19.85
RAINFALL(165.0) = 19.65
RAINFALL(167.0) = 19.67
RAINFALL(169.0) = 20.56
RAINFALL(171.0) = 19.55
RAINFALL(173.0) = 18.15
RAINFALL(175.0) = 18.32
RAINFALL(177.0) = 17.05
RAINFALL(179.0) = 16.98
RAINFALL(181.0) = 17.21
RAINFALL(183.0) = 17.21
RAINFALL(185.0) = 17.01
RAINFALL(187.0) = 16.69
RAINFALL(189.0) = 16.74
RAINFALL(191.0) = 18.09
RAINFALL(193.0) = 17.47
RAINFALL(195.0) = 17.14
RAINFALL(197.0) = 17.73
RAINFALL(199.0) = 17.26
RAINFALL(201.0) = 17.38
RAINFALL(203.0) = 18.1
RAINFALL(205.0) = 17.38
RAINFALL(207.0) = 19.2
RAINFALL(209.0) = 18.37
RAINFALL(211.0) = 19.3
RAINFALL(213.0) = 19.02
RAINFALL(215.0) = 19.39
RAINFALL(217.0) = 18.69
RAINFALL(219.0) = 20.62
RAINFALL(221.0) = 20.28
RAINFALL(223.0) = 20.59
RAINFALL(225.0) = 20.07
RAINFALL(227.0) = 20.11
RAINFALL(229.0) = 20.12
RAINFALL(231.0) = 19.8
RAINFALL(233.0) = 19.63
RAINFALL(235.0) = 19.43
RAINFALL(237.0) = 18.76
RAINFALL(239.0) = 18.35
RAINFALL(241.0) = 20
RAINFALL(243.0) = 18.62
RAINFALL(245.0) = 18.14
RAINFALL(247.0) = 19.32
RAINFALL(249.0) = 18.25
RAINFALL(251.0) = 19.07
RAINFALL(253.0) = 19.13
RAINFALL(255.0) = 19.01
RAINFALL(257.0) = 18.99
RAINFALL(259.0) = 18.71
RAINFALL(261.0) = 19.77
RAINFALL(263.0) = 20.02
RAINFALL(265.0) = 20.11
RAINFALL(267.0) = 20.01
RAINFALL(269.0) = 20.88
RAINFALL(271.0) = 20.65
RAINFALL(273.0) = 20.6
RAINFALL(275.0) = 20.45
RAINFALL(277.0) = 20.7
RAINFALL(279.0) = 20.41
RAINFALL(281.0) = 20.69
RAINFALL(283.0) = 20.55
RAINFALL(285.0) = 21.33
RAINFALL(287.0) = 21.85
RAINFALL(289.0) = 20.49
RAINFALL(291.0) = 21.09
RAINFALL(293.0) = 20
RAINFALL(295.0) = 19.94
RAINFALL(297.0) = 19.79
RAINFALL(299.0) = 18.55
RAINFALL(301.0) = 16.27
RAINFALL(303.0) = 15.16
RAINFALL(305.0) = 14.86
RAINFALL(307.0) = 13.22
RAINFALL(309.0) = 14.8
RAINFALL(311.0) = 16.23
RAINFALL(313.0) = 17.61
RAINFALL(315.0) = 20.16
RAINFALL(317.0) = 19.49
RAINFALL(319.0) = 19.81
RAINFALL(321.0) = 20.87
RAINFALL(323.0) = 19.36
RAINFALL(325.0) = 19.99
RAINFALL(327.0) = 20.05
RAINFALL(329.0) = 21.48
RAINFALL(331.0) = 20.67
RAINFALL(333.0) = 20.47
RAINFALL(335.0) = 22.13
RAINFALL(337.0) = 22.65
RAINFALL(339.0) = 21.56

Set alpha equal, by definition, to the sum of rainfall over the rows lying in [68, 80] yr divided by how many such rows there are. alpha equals 19.2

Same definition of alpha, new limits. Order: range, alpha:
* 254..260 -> 18.9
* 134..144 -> 23.6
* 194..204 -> 17.5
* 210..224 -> 19.7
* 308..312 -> 15.5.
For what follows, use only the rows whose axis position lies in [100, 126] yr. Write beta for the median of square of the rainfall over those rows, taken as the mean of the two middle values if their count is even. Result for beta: 382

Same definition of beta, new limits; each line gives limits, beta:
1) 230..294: 400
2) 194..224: 349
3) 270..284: 424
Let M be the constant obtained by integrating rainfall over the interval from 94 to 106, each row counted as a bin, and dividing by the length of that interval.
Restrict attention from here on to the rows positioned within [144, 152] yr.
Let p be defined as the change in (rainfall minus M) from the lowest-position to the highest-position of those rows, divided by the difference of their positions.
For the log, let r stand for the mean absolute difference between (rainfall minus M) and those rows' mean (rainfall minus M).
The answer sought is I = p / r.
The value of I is -0.4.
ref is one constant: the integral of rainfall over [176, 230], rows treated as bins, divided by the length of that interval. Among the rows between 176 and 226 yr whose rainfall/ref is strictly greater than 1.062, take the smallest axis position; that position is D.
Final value 219.0 yr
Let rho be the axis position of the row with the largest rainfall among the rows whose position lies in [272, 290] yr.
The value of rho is 287.0 yr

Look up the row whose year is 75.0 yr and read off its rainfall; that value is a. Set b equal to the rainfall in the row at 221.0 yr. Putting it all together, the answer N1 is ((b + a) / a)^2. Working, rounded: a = 19.28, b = 20.28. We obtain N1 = 4.2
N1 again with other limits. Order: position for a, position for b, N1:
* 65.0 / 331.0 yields 4.3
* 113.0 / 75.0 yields 3.9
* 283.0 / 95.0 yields 3.7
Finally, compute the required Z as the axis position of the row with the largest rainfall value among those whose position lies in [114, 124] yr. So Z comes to 119.0 yr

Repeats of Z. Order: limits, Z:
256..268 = 265.0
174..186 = 175.0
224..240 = 229.0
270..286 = 285.0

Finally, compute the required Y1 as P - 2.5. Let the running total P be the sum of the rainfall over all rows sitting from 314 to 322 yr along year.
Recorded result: 78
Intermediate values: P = 80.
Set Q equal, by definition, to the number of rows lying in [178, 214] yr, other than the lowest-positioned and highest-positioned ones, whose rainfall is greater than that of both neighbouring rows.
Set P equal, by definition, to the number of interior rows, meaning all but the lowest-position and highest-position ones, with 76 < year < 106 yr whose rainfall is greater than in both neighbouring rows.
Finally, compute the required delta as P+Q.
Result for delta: 9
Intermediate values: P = 4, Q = 5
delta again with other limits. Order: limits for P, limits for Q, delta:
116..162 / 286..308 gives 6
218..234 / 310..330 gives 4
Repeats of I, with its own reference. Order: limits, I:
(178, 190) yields -0.1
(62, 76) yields 0.0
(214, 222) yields 0.2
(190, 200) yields -0.3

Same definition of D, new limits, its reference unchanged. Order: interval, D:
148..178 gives 149.0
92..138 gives 93.0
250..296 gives 261.0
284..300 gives 285.0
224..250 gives 225.0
